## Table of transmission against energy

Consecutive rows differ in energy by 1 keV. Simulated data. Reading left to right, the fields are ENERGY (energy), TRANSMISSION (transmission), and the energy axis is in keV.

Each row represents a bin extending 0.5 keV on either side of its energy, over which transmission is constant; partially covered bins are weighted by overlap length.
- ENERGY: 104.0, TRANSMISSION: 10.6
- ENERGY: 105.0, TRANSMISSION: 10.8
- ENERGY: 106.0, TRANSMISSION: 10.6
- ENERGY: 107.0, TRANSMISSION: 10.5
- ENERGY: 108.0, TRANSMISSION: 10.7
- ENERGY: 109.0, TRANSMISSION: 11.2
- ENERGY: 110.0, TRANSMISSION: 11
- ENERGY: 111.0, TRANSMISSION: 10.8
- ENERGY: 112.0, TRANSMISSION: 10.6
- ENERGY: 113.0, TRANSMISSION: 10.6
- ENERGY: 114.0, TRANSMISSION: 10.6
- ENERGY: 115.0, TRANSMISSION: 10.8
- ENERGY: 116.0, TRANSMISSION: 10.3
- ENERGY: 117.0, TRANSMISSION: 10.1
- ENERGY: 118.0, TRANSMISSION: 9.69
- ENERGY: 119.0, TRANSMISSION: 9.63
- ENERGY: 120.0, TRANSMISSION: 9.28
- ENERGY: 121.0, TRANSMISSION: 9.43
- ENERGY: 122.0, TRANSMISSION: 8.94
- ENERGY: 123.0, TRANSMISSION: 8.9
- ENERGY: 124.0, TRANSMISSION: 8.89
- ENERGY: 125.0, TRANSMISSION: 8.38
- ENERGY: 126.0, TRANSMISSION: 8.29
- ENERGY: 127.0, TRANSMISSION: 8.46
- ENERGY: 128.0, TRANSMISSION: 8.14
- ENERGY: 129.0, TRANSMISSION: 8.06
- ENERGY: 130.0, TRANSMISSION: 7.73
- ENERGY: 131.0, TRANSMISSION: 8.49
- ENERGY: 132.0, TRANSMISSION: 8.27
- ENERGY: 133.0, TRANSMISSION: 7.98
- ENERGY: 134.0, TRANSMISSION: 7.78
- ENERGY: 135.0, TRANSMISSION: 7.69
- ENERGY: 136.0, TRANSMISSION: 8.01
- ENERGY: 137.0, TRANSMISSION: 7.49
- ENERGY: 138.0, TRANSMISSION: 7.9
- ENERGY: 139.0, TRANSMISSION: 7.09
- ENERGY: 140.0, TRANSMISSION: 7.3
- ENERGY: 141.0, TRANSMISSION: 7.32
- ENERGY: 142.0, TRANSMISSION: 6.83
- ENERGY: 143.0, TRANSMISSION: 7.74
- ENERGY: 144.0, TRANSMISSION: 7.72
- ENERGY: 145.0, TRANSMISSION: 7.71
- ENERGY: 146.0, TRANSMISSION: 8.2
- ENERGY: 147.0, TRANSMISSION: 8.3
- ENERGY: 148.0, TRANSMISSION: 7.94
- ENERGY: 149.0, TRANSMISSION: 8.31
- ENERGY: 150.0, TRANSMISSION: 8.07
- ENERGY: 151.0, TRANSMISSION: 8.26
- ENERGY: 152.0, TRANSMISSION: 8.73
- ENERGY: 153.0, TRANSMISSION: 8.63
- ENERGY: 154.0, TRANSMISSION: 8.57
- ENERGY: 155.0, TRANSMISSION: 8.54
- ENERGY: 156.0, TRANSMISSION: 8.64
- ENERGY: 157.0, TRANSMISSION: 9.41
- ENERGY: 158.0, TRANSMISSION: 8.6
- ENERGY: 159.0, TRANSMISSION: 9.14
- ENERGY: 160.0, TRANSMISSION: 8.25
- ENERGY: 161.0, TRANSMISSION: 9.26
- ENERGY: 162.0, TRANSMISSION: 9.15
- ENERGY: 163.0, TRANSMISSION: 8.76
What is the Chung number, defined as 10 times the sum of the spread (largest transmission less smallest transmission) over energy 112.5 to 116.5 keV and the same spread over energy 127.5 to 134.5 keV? 12.6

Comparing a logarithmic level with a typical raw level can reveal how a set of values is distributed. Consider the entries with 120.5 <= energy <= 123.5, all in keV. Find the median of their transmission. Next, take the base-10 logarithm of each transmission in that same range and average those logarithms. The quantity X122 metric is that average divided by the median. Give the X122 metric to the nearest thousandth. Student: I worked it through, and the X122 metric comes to 0.107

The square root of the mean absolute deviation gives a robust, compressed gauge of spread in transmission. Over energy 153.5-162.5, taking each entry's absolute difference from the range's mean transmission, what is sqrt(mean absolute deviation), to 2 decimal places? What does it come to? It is 0.60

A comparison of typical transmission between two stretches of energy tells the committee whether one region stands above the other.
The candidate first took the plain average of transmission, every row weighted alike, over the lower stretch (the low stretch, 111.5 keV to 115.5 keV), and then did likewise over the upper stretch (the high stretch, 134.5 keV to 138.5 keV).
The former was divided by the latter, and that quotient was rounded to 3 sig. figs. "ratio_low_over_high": 1.37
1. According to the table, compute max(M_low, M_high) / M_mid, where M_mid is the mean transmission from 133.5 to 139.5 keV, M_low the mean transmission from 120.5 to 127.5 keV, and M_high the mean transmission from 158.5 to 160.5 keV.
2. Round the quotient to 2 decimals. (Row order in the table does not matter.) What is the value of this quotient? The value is 1.14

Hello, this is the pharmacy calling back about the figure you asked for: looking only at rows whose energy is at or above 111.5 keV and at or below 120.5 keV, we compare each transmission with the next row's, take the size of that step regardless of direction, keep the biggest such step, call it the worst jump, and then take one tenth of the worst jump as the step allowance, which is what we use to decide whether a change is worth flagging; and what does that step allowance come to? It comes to 0.05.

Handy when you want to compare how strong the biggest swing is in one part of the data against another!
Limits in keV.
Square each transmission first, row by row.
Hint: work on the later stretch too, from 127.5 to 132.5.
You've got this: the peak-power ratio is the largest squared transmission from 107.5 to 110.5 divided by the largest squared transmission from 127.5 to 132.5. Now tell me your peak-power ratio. 1.7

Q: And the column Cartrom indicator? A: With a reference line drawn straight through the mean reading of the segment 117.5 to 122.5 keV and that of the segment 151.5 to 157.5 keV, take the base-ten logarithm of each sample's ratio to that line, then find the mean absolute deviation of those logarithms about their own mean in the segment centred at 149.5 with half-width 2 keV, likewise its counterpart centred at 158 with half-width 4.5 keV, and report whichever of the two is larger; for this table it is 0.0189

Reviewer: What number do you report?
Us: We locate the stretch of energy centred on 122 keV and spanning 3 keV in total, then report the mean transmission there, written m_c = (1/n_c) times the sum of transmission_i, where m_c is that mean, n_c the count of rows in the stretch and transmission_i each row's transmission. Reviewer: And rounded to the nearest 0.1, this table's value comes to 9.1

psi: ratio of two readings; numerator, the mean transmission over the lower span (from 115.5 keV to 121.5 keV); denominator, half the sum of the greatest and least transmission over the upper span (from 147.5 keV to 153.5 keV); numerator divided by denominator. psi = 1.17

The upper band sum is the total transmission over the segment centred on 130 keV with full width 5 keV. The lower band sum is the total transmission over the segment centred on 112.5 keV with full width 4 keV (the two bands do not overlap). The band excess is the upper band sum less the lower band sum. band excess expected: -2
